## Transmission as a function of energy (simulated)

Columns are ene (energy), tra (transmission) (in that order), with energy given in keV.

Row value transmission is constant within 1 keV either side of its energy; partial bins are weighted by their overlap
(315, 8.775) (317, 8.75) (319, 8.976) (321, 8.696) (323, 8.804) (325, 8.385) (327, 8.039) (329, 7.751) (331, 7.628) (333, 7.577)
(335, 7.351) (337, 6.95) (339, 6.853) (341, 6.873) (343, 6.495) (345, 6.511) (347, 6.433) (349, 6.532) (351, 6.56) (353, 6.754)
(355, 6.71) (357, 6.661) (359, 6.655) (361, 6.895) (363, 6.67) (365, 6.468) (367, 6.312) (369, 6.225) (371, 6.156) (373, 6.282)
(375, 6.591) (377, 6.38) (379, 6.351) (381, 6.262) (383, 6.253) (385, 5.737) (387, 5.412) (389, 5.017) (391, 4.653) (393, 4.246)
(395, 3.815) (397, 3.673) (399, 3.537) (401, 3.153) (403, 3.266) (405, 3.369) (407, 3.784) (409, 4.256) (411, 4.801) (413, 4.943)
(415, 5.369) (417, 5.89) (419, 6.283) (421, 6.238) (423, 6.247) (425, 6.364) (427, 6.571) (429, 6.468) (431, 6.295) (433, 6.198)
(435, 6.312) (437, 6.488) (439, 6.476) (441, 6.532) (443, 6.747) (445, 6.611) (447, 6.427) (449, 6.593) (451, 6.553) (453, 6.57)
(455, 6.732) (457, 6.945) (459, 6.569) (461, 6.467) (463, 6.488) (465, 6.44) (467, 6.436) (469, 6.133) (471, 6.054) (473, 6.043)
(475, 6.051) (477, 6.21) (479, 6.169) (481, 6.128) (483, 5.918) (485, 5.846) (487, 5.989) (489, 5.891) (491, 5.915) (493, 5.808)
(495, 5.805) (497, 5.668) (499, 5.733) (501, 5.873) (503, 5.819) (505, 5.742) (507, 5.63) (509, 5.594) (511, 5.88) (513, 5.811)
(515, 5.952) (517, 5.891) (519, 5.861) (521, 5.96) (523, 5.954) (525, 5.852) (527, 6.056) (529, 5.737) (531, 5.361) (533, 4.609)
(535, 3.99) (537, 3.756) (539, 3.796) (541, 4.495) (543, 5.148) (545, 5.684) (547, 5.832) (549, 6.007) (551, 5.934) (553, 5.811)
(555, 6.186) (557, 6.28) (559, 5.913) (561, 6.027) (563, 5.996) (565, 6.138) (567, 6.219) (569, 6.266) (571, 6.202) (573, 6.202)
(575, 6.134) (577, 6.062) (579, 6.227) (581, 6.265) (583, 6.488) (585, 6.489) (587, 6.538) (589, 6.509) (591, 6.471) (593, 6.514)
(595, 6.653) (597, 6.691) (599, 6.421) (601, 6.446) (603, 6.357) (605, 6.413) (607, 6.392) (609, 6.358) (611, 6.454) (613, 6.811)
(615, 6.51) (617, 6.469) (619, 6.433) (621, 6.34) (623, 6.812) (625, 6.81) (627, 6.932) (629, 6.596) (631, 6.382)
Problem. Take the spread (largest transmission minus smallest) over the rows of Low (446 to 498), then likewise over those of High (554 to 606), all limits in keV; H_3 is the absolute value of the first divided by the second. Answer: 1.64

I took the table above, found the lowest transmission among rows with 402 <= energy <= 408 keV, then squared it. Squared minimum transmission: 11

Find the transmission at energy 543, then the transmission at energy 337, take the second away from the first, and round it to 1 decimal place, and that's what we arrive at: -1.8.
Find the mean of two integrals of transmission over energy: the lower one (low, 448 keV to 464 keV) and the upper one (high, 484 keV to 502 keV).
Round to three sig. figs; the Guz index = 105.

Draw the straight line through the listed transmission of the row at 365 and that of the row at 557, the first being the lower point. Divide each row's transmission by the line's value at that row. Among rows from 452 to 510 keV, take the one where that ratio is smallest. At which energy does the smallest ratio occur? 509 keV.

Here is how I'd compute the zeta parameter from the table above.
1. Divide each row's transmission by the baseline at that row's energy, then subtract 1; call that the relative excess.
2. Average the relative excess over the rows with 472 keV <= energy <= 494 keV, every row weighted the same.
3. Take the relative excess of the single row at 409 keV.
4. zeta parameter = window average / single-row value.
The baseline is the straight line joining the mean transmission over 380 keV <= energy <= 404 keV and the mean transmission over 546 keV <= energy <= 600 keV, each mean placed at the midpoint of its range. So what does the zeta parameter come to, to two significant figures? -1.1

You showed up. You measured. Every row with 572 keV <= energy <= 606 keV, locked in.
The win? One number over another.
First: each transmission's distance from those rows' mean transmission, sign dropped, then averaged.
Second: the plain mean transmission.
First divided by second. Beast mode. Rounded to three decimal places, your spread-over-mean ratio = 0.022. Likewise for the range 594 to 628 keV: 0.026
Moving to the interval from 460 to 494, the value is 0.030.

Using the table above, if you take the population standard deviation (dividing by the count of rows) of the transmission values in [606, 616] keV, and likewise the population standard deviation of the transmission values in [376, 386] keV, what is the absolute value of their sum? 0.40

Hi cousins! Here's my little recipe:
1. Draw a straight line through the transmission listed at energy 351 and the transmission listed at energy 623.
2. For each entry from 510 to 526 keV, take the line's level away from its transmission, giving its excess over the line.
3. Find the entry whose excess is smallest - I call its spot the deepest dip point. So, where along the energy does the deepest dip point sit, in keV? 513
